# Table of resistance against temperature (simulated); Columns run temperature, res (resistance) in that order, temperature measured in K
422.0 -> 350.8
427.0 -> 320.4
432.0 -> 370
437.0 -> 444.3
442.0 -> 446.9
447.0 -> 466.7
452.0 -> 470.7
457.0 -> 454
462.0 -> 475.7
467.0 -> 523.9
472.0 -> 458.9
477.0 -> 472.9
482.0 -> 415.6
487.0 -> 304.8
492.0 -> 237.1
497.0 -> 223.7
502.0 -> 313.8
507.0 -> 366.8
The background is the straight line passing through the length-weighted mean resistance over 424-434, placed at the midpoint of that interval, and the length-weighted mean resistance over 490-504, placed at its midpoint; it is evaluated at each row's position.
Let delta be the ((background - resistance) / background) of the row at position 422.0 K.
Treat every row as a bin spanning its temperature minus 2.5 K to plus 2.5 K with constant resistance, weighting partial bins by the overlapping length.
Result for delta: 0.0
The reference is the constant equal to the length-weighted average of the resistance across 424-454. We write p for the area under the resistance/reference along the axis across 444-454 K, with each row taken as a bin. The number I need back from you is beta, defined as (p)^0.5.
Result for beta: 3.34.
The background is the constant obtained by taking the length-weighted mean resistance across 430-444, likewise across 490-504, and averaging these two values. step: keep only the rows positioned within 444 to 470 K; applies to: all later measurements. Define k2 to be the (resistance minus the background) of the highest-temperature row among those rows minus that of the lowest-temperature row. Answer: 57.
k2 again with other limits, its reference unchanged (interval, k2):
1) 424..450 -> 146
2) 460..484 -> -60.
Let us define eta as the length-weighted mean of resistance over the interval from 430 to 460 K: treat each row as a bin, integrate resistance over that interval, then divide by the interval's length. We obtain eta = 444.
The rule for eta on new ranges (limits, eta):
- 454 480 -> 476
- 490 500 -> 234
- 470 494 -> 379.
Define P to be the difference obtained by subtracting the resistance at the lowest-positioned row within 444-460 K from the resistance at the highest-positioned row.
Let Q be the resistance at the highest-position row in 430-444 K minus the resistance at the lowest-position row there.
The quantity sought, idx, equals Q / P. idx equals -6.1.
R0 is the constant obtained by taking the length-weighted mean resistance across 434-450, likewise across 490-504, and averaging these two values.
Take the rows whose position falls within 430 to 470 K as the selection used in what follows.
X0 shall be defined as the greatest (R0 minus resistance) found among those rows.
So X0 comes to -16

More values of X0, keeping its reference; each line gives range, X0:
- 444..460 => -100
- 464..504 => 130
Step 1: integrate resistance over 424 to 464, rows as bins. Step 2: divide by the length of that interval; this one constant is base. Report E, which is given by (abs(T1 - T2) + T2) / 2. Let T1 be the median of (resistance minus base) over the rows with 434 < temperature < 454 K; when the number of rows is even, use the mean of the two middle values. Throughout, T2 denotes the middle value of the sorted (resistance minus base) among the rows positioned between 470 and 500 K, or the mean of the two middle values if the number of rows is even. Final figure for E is 14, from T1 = 27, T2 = -69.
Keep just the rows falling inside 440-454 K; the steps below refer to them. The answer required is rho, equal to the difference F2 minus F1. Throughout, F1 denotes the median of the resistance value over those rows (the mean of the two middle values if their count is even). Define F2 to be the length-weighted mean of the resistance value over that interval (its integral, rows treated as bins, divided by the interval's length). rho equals -5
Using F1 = 467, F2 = 462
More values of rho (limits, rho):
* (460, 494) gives -45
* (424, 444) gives -14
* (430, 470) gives -3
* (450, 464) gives -4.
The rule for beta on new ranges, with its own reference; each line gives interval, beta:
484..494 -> 2.59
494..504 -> 2.52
